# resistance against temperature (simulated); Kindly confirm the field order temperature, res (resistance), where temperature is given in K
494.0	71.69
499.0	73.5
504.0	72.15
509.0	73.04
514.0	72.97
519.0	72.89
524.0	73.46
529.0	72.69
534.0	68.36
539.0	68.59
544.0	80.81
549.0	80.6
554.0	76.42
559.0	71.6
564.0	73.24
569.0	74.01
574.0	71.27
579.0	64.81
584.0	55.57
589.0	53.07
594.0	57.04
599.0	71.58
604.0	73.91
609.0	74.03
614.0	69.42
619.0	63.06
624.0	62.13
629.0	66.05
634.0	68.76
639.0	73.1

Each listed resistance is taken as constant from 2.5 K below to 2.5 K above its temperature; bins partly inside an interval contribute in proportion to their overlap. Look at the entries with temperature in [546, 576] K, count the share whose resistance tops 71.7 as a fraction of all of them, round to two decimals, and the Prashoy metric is 0.67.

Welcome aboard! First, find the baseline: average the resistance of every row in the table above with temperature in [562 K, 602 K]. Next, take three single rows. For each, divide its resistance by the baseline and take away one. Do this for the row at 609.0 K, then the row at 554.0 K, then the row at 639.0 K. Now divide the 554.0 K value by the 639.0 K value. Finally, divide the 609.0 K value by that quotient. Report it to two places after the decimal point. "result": 0.10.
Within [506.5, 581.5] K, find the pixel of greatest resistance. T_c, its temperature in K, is 544.0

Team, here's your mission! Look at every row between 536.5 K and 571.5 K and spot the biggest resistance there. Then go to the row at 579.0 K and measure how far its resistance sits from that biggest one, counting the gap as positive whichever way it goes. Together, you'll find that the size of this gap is 16.0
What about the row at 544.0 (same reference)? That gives 0.0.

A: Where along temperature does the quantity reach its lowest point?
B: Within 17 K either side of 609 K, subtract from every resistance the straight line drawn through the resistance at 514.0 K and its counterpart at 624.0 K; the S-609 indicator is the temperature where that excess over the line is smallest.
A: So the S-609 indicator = 594.0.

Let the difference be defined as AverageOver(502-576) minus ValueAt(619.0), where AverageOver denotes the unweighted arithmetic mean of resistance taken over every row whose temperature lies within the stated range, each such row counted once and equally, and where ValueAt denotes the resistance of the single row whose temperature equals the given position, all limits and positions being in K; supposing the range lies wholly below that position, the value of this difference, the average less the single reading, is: 10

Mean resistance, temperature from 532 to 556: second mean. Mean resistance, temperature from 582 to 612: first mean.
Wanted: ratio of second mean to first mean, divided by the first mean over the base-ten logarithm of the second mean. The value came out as 0.034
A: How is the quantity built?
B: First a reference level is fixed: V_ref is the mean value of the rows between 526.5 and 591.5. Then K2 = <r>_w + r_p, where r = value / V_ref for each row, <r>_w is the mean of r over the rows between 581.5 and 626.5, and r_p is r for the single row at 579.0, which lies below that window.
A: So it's 1.84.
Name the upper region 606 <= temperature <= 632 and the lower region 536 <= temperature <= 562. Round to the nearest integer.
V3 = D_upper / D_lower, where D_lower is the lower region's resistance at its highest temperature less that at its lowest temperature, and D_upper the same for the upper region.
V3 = -3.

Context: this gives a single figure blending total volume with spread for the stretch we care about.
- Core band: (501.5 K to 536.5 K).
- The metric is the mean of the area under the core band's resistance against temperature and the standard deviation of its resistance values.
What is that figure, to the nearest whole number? 1265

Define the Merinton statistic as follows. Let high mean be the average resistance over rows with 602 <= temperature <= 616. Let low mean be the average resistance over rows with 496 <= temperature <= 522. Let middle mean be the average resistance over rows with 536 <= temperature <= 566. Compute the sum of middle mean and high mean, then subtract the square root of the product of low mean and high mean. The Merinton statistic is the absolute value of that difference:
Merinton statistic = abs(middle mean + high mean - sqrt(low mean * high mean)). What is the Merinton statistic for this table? 75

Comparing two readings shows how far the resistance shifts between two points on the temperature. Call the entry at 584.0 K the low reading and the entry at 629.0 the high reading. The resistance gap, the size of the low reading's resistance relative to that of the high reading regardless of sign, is 10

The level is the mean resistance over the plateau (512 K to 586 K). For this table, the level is 72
